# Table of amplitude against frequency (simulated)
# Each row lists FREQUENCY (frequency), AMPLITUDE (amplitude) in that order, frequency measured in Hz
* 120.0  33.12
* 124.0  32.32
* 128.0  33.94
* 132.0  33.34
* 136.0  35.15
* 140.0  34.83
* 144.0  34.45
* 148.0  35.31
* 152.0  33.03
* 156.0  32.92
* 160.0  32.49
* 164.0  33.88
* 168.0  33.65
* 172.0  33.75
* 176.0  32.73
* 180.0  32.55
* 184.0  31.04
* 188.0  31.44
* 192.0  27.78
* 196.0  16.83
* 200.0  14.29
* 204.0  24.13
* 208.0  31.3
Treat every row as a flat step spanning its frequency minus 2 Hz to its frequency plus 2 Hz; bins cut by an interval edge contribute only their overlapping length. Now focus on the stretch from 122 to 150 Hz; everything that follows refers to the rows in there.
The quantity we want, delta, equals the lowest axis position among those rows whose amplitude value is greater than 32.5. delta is 128.0 Hz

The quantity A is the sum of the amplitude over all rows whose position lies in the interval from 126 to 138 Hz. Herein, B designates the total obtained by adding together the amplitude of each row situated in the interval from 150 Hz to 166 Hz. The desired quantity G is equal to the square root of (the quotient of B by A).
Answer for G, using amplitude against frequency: 1.14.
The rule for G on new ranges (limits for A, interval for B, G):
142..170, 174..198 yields 0.86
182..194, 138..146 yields 0.88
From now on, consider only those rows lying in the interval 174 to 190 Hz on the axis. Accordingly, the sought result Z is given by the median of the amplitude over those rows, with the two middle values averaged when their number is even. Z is 32.0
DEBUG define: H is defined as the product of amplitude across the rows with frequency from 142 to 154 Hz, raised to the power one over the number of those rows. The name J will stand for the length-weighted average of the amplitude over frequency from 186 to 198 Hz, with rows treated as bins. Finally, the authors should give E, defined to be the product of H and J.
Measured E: 868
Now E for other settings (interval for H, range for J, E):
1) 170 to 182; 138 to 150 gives 1151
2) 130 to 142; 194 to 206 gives 634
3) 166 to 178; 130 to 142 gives 1149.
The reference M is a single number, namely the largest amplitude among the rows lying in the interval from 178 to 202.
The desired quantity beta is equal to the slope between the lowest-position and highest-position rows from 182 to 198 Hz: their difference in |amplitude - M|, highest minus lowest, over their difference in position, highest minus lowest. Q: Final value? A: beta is 1.18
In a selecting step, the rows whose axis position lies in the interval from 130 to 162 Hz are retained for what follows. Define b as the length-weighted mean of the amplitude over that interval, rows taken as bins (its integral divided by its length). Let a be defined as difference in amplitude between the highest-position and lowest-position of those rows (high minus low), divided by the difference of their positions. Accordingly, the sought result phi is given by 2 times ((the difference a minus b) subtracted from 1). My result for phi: 70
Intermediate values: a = -0.03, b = 33.9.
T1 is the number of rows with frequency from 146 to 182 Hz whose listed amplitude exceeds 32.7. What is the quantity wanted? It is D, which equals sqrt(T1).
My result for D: 2.6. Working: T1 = 7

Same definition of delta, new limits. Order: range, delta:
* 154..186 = 156.0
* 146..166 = 148.0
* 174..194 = 176.0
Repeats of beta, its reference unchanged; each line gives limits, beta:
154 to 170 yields 0.06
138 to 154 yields -0.15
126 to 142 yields 0.07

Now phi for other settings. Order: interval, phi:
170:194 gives 66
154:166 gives 68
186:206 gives 49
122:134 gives 68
